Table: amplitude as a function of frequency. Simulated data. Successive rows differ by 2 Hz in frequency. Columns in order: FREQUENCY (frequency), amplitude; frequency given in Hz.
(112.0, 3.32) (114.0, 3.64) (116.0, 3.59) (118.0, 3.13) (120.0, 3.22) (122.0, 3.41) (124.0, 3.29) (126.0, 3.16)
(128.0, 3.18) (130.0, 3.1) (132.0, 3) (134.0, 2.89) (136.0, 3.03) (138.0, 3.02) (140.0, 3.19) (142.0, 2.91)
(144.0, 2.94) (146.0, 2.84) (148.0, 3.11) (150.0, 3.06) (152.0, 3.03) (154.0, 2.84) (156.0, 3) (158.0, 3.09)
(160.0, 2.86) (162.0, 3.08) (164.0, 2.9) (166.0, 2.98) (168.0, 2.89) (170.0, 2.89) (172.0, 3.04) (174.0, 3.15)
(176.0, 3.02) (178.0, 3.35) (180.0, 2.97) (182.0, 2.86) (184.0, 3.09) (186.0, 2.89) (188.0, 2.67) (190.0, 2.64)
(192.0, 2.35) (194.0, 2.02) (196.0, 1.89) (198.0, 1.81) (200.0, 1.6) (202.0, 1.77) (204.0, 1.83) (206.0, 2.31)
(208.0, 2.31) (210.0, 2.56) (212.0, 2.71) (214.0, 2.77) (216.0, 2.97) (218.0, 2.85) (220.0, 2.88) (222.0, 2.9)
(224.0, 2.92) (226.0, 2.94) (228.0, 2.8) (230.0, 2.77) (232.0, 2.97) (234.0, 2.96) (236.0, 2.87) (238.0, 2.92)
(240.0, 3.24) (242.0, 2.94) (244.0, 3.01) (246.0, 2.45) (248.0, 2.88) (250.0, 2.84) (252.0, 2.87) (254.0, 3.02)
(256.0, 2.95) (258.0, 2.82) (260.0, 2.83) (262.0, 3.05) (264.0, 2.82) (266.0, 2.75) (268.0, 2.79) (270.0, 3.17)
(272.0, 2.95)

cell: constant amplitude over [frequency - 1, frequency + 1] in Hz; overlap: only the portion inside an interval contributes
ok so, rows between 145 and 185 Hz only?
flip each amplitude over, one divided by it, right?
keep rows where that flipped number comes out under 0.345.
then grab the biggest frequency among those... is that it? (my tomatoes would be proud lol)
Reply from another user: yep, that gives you 184.0 Hz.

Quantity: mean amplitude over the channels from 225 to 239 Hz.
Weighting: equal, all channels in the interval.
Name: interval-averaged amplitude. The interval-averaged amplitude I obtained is 2.89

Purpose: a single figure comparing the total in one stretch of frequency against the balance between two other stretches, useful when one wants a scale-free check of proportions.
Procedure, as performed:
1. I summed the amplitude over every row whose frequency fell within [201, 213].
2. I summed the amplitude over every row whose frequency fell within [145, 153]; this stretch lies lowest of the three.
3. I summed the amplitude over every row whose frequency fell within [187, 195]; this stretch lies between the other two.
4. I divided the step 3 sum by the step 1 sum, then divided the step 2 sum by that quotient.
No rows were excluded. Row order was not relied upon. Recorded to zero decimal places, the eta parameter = 17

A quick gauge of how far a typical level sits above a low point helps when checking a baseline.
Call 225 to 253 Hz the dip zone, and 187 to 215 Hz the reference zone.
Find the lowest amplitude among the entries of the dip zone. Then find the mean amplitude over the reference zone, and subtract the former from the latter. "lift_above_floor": -0.22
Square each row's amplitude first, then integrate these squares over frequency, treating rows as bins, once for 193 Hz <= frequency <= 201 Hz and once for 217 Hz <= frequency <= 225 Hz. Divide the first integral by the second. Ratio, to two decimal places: 0.40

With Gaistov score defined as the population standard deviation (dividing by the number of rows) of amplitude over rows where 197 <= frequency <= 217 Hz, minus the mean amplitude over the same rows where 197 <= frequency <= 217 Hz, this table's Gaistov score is -1.8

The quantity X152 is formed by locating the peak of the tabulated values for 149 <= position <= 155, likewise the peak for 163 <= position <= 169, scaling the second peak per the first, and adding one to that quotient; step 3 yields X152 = 1.974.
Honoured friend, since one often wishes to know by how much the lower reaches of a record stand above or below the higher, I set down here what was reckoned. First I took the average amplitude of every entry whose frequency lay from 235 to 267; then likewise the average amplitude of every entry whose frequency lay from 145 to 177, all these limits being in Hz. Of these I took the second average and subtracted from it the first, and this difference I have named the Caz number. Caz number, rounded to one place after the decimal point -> 0.1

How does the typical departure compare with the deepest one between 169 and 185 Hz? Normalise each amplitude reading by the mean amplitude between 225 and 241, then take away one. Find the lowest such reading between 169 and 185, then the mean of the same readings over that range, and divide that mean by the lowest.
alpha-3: -1.5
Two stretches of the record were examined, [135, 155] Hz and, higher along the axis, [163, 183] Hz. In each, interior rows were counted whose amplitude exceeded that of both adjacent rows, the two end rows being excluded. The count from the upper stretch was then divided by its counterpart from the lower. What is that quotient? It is 1.0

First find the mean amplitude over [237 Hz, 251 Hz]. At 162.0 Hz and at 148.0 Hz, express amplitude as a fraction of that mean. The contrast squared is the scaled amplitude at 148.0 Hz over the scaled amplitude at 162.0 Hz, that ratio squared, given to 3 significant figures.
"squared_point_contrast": 1.02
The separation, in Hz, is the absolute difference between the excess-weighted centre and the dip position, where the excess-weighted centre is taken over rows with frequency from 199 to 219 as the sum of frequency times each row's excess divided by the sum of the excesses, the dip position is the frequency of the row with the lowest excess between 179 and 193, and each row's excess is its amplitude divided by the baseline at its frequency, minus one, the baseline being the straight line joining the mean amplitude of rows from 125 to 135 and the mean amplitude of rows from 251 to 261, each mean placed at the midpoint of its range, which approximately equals 12.6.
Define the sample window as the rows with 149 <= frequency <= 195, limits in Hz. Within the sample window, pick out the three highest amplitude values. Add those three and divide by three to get 3.20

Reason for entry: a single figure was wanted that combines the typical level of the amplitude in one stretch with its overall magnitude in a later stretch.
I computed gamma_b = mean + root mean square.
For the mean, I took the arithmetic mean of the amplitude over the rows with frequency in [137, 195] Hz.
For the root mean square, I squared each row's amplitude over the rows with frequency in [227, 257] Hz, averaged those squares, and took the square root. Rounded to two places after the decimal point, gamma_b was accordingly 5.82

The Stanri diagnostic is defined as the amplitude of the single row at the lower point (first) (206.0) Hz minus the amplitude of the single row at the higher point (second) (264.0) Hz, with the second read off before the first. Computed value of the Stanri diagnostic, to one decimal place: -0.5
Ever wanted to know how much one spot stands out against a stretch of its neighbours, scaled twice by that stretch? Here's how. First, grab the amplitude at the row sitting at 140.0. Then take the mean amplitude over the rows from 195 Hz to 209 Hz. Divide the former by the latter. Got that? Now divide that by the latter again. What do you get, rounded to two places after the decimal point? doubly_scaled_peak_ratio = 0.86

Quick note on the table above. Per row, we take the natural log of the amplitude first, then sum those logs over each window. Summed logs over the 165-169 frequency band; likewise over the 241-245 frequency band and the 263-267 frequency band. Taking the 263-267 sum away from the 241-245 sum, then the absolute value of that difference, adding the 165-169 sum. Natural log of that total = 0.83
